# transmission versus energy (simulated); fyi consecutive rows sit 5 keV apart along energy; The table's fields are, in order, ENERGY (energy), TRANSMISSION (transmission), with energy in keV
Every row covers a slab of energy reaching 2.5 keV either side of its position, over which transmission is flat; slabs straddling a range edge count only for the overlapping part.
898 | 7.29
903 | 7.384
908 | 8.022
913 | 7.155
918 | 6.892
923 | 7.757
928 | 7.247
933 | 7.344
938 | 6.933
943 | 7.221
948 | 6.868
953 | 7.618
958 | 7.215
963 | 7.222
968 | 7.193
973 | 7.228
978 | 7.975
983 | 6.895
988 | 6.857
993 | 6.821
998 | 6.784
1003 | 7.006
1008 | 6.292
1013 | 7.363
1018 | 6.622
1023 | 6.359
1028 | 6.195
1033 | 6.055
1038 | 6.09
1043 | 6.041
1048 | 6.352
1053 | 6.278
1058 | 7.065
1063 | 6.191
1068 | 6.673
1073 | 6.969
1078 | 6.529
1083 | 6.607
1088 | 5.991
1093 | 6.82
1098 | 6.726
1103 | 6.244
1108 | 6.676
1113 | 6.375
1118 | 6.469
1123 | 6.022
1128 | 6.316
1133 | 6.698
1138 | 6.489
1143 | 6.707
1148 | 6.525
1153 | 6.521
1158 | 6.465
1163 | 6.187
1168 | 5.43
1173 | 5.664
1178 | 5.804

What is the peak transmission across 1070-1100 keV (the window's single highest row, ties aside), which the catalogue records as 6.969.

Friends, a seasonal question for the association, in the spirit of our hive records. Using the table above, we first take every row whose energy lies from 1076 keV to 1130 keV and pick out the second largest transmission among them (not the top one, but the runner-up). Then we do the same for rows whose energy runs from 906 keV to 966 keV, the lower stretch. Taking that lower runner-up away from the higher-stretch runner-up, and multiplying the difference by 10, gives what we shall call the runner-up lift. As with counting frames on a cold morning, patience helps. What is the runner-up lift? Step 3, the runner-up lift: -10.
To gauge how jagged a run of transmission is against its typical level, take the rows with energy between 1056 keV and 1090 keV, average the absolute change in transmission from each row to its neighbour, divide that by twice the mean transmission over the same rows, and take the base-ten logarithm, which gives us -1.45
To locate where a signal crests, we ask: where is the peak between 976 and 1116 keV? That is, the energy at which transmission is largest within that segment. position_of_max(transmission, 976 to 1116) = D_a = 978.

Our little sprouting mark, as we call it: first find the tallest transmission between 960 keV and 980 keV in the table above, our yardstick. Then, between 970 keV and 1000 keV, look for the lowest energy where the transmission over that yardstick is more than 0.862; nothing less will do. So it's 973 keV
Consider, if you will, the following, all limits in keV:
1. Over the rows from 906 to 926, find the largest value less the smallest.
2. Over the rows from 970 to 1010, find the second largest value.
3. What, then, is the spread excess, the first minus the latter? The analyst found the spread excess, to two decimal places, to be -6.10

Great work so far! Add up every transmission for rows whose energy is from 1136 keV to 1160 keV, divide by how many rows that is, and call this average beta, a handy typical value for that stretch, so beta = 6.5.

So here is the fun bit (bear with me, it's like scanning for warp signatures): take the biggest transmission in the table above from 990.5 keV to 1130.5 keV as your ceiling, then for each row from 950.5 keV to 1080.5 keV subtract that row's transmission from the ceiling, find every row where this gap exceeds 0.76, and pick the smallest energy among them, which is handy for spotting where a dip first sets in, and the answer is 1008 keV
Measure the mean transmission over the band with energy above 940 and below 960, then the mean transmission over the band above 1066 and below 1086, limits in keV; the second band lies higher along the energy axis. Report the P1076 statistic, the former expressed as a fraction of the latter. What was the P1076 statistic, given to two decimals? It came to 1.08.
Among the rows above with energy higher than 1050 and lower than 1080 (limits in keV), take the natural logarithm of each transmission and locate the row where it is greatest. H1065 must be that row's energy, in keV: 1058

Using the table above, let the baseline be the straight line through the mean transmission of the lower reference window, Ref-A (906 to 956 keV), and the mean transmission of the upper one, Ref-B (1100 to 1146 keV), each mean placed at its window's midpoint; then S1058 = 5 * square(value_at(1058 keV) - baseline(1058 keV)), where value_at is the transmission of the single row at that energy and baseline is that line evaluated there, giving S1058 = 0.54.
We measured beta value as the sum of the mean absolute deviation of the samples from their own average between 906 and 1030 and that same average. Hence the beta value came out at 7.44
